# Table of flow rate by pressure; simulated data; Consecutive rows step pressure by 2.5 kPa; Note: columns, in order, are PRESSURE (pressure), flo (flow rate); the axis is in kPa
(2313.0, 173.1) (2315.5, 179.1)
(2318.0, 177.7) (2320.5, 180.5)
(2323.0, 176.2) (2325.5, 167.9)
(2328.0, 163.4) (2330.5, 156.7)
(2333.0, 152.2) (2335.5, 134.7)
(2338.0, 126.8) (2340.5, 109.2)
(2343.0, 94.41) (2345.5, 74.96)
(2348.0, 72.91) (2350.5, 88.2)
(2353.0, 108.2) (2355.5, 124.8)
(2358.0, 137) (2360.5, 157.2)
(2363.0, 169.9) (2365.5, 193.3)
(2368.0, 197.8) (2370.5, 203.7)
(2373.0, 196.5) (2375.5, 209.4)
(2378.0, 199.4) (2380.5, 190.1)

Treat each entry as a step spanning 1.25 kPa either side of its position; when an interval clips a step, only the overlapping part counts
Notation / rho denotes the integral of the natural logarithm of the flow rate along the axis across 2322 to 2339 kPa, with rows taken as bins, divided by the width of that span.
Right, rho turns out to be 5.03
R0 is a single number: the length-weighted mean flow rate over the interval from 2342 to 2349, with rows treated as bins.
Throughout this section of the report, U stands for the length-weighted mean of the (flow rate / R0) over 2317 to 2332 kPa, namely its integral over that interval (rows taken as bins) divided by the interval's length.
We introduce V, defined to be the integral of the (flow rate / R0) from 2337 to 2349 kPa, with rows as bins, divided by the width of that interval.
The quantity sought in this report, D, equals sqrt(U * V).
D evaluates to 1.58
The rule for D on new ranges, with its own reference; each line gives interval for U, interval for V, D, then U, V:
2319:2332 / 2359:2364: 2.05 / 2.10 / 2.01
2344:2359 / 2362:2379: 1.74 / 1.25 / 2.43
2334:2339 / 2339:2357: 1.41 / 1.64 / 1.21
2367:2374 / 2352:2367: 2.15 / 2.48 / 1.86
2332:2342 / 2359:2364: 1.80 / 1.60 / 2.01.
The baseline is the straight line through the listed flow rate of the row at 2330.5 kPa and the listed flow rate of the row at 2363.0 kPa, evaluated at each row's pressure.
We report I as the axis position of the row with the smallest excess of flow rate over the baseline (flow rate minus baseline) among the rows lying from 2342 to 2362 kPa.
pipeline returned 2348.0 kPa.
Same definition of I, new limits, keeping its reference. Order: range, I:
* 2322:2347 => 2345.5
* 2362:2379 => 2363.0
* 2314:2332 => 2330.5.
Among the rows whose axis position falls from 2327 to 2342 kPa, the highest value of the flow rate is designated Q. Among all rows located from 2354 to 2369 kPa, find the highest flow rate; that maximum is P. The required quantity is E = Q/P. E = 0.83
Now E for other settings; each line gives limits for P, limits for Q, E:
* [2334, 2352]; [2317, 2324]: 1.34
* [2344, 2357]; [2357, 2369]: 1.58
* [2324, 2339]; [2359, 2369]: 1.18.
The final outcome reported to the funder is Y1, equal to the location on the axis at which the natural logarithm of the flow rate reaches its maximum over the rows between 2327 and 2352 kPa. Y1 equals 2328.0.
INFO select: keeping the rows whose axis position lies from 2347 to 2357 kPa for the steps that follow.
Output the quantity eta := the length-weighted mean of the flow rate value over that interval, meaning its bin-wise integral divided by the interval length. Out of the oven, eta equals 100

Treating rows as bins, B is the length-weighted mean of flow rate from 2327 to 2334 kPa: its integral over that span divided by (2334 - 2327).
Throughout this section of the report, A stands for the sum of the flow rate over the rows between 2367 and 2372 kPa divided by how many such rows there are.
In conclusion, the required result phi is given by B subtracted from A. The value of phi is 43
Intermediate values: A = 201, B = 157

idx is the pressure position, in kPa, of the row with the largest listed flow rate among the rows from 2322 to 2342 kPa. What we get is 2323.0 kPa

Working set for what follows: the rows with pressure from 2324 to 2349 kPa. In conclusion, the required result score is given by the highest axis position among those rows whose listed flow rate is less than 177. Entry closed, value 2348.0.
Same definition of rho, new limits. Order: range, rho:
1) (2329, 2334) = 5.04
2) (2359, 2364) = 5.09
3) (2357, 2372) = 5.17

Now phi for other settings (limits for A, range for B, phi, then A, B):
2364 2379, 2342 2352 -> 117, 200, 83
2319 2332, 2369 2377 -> -34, 169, 203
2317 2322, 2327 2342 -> 40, 179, 139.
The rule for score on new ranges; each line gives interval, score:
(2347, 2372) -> 2363.0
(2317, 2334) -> 2333.0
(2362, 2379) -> 2363.0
